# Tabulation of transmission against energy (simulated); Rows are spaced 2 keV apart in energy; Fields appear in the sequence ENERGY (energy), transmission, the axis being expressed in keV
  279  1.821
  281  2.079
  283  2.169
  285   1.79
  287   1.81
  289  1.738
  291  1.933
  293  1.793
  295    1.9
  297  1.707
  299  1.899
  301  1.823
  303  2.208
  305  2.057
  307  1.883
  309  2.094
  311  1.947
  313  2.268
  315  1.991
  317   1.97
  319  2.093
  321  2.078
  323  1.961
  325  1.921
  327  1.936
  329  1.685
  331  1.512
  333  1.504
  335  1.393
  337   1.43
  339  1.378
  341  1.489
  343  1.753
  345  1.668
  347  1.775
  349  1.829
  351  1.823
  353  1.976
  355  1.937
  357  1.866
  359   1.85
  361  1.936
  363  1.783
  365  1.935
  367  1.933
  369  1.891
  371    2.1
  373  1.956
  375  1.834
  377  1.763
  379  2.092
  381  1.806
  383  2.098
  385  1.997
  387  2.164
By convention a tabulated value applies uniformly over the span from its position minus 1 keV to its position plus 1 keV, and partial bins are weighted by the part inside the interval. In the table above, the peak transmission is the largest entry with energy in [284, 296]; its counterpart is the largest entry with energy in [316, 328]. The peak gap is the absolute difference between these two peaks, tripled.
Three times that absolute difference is 0.48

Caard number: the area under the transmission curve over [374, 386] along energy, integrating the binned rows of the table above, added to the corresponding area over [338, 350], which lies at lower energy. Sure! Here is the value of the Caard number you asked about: 43.0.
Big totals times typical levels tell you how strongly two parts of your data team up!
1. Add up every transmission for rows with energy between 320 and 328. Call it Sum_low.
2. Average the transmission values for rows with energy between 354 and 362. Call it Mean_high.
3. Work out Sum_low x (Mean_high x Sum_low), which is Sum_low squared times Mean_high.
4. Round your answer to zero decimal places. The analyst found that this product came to 118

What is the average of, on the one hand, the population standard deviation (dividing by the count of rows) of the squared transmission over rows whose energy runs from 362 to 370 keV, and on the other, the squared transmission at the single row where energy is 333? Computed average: 1.25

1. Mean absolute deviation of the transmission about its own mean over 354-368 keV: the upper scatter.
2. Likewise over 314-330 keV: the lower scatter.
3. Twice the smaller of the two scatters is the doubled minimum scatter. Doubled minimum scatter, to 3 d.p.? 0.100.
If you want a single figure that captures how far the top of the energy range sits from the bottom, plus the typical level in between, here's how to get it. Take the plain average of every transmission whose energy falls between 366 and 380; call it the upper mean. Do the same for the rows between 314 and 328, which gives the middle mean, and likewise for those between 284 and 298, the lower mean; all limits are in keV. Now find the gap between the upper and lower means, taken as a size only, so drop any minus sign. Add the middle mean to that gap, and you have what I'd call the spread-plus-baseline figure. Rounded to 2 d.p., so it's 2.12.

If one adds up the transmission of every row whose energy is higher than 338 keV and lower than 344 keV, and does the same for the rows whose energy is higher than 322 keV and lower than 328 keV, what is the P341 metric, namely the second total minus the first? 1.2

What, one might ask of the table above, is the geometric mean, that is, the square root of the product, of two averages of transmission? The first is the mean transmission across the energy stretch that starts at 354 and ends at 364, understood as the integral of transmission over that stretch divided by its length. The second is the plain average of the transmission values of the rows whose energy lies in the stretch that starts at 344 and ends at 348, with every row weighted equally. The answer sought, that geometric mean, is 1.80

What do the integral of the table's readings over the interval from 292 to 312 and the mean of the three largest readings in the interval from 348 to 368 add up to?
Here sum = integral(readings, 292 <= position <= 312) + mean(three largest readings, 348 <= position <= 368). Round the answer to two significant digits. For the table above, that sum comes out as 41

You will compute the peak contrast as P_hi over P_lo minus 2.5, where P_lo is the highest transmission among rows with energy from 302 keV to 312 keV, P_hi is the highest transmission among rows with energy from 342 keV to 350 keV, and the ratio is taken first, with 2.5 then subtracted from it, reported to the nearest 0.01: -1.67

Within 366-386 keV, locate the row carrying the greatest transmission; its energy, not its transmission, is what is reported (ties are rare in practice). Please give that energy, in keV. 371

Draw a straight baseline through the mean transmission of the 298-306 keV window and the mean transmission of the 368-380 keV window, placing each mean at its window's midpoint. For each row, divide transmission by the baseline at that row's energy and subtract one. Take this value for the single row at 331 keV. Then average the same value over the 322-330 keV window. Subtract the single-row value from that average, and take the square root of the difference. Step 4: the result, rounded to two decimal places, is 0.43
